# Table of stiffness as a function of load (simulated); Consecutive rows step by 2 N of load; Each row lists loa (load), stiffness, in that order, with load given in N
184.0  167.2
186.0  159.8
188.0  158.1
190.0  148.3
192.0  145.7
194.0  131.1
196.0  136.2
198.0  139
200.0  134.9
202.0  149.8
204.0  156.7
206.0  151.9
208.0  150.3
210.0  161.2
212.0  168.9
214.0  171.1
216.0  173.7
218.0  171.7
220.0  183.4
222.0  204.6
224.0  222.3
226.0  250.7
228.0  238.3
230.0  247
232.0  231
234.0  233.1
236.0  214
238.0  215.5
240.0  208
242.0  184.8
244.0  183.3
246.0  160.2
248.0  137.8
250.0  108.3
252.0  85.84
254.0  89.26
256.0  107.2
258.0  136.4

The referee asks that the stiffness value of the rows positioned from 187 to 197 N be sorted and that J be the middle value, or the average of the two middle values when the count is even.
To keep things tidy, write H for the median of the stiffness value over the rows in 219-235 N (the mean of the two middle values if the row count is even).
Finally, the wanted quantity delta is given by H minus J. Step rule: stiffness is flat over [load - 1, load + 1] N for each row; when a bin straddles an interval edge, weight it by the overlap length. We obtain 86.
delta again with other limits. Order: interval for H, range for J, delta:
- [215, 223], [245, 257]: 71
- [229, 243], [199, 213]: 64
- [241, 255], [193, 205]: 0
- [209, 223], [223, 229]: -67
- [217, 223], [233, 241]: -31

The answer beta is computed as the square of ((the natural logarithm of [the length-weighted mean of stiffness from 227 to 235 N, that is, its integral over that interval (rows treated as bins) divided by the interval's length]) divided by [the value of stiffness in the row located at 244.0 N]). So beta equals 0.0009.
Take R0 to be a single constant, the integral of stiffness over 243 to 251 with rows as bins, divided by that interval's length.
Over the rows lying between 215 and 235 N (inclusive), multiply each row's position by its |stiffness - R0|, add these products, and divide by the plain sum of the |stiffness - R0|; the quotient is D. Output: 227.0 N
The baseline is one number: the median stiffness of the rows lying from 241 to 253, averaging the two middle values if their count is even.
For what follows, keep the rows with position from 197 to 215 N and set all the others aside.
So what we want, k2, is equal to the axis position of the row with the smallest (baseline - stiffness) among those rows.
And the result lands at 214.0 N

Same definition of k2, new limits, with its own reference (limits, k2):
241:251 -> 242.0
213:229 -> 226.0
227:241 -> 230.0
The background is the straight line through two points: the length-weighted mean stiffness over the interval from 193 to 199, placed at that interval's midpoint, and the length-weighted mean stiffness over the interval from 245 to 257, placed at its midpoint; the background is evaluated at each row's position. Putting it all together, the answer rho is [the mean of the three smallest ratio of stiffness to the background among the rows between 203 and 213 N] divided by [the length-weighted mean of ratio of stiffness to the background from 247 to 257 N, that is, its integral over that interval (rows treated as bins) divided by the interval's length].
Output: 1.26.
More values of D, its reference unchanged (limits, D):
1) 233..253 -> 241.2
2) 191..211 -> 200.7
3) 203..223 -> 216.6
